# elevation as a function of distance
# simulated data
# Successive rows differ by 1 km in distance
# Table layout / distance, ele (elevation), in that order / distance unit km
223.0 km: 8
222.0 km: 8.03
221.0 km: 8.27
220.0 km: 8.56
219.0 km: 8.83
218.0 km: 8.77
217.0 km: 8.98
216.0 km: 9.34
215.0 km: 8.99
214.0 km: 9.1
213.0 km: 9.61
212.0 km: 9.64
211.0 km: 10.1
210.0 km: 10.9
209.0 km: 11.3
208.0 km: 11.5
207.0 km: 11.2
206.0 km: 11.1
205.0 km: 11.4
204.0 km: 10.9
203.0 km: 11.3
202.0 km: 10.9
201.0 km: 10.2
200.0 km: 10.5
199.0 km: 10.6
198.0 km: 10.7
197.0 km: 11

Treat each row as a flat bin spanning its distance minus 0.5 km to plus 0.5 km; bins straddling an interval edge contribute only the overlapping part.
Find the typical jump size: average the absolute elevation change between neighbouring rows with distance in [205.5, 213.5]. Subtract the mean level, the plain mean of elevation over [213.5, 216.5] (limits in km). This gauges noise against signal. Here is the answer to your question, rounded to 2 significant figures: -8.8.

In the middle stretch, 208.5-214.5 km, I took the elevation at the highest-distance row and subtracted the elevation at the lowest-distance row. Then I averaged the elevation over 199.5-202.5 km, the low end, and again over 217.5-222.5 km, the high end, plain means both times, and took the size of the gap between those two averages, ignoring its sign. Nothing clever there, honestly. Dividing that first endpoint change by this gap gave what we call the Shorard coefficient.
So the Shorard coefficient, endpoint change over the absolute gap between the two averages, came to -1.08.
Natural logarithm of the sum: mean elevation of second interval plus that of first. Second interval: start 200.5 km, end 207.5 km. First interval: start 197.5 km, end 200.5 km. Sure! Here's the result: 3.073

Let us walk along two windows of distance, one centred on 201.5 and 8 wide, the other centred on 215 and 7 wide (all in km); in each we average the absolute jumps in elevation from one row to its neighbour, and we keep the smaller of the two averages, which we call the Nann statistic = 0.262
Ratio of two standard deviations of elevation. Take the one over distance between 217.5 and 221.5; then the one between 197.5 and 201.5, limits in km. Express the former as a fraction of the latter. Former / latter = 1.2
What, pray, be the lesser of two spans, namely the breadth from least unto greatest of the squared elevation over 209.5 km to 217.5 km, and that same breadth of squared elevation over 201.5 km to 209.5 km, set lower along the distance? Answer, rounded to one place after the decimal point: 13.4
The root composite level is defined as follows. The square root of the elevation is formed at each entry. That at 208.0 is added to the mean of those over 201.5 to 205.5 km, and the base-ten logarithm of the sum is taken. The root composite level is 0.828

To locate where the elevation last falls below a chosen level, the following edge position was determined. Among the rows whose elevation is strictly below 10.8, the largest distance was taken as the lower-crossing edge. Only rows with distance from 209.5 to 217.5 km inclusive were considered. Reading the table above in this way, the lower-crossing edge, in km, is 217.0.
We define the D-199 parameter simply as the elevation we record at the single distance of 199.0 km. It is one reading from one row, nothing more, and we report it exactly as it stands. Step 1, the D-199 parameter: 10.6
